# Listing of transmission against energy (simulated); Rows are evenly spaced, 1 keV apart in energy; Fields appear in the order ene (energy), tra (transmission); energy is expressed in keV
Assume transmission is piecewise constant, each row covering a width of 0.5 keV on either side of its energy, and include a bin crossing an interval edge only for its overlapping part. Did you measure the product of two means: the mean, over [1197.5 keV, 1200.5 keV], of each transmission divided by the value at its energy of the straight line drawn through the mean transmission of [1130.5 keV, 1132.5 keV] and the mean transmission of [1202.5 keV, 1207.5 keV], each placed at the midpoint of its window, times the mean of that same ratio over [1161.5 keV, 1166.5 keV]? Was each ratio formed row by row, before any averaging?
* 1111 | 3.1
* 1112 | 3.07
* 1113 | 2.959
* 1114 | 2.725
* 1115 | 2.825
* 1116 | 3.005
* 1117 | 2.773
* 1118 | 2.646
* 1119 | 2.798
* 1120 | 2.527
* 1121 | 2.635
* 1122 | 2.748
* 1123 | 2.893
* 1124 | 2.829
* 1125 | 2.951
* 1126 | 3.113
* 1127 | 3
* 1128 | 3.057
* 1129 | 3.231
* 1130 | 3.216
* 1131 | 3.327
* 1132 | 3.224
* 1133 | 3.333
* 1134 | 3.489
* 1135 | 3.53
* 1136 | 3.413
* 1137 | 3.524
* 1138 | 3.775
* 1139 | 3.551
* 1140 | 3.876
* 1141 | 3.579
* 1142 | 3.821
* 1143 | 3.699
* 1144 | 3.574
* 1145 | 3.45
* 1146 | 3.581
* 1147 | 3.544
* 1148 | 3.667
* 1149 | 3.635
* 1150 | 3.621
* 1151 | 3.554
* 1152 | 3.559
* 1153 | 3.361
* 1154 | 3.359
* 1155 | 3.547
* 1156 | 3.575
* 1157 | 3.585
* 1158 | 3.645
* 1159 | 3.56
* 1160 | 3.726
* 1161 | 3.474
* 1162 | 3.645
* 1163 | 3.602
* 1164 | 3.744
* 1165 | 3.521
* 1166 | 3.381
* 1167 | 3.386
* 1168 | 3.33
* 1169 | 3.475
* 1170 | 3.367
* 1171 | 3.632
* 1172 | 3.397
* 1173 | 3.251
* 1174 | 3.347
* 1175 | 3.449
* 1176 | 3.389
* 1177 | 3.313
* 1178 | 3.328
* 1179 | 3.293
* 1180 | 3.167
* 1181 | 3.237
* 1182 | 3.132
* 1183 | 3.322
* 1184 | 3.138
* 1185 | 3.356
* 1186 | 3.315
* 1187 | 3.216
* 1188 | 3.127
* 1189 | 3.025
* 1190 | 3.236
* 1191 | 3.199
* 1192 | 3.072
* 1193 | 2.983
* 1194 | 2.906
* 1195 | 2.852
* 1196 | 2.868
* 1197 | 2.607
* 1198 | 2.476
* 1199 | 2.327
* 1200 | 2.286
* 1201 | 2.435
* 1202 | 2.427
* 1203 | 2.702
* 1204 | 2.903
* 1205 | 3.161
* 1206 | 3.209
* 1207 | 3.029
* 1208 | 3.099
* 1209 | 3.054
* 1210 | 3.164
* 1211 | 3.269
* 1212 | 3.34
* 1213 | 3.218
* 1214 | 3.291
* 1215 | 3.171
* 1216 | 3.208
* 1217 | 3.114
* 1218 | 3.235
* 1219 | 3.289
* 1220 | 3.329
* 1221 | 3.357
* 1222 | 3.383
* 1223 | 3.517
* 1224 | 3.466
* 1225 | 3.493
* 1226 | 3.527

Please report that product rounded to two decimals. 0.89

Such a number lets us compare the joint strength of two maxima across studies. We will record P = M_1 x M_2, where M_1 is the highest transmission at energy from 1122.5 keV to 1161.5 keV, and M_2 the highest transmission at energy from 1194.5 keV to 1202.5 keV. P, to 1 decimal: 11.1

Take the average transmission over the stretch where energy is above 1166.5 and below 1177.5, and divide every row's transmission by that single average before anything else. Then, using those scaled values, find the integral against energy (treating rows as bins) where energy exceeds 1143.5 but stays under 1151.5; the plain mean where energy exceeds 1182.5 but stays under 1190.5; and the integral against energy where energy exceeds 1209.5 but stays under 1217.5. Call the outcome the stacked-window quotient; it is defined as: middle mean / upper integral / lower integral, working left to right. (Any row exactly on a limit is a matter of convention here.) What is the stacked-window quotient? 0.0148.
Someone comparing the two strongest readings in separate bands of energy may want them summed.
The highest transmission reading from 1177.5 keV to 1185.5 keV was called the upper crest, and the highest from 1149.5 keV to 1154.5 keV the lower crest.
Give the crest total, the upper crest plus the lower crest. 6.98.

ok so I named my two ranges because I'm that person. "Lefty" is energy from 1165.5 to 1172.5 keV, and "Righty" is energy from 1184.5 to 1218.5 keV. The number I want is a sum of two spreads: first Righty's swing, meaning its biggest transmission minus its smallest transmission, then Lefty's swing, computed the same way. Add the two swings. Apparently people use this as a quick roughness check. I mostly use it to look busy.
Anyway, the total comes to 1.37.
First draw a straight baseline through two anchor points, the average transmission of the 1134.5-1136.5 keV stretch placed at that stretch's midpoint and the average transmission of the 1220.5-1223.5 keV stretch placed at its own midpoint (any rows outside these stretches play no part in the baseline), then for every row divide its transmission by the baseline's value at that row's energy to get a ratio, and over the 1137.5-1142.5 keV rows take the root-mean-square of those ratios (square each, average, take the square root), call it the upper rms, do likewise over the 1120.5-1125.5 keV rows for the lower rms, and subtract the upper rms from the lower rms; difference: -0.26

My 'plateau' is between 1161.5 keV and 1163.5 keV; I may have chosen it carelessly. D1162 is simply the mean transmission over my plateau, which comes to 3.62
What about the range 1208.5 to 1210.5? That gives 3.11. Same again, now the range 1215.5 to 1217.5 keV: 3.16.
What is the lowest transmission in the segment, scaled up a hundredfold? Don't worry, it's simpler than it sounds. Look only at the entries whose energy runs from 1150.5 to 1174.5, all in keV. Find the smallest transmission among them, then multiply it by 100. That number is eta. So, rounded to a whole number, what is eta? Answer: 325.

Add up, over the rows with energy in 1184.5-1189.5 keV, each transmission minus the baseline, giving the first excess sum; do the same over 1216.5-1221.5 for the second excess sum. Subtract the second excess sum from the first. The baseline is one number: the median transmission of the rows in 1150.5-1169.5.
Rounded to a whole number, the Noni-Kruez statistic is 0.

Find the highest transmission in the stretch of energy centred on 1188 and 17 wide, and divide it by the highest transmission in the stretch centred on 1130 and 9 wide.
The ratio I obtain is 0.96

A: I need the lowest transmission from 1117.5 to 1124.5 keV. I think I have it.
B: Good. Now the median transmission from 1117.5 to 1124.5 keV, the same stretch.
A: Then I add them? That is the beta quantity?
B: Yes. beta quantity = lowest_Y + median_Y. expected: 5.3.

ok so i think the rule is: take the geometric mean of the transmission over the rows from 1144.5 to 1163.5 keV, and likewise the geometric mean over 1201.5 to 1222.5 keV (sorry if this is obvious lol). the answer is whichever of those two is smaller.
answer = 3.1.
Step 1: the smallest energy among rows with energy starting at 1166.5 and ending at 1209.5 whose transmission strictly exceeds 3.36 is 1167 keV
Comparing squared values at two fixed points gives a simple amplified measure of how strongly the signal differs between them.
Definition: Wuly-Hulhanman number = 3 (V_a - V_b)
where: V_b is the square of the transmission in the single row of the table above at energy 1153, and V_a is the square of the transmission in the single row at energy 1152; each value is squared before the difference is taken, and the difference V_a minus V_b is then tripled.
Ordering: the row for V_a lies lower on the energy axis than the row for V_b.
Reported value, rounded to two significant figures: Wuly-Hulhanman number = 4.1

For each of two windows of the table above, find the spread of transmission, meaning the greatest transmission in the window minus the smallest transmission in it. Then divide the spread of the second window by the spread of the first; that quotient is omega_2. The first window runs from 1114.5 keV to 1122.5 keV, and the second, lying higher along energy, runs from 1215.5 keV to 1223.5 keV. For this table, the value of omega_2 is 0.84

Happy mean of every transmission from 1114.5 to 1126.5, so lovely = 2.81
